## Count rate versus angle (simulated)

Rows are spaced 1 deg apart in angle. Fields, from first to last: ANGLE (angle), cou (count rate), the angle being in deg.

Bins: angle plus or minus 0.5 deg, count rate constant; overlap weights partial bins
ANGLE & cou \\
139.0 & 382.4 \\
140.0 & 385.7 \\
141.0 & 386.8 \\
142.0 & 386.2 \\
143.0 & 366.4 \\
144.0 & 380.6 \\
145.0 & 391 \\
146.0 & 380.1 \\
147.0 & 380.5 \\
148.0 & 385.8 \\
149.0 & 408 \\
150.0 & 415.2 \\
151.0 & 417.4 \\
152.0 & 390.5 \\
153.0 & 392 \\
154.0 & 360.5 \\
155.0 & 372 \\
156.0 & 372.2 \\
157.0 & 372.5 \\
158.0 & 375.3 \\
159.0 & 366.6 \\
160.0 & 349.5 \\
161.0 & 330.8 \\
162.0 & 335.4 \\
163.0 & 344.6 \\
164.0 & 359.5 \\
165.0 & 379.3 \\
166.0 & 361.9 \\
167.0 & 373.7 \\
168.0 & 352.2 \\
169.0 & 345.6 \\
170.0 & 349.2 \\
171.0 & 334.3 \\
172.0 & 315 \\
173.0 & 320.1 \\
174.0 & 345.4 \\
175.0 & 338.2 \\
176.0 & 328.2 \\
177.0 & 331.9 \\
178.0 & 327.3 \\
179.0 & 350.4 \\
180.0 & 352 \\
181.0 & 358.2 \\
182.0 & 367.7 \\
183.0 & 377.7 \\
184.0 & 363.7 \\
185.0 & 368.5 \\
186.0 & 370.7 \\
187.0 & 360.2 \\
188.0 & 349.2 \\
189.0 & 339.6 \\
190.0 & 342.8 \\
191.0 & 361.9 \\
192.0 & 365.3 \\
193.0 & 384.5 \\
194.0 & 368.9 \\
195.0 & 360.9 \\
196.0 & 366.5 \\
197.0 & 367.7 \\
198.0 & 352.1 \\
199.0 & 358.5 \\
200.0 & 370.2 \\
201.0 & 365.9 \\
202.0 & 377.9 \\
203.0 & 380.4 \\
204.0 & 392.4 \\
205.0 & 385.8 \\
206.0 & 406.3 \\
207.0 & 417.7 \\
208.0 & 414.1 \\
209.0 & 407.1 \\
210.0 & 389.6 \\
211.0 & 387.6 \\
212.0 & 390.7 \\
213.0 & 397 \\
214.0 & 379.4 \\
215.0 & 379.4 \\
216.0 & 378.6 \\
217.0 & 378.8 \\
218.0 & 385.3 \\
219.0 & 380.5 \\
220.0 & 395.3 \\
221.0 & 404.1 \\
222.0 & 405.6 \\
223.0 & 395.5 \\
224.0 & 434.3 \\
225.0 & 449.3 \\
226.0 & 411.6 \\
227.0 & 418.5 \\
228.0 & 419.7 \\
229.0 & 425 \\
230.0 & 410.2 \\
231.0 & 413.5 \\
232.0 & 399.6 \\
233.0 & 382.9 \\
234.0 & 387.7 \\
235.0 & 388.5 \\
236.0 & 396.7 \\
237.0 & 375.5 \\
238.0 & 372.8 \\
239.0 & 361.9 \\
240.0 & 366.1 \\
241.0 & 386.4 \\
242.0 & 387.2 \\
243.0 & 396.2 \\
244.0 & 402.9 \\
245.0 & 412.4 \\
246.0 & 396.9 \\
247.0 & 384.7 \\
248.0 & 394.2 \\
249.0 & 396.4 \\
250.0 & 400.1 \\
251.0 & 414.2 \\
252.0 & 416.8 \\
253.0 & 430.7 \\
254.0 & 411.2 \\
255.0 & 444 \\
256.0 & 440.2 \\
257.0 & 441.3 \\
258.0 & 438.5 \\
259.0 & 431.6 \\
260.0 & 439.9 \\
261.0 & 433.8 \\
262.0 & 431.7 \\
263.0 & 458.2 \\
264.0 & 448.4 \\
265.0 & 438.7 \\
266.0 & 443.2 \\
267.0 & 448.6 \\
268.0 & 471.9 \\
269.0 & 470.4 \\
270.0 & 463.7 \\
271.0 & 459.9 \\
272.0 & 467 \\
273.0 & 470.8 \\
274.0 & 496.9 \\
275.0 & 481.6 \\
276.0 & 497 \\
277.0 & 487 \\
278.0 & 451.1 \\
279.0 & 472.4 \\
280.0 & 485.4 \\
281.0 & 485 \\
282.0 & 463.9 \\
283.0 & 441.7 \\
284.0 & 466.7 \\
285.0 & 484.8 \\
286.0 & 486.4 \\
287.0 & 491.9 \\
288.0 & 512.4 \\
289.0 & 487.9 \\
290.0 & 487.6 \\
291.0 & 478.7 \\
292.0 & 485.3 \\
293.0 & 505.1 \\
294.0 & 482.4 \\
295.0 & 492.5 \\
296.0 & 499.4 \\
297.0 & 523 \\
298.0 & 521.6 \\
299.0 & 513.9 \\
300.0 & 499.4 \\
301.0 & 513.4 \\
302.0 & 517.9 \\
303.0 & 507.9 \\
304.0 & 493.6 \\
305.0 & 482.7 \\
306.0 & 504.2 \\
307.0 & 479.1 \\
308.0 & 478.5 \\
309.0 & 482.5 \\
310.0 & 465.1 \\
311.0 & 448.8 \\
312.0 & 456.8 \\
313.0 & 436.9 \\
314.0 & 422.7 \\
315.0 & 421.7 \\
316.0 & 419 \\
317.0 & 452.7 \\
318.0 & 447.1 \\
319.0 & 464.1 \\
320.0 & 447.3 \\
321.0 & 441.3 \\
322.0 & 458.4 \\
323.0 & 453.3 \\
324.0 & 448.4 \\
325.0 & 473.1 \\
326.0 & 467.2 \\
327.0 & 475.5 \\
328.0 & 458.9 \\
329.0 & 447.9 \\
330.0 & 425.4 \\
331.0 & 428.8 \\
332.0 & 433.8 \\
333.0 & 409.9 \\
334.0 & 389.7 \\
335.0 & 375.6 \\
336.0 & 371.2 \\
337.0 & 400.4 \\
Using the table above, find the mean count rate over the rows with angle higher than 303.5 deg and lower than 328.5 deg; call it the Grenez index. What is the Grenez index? 459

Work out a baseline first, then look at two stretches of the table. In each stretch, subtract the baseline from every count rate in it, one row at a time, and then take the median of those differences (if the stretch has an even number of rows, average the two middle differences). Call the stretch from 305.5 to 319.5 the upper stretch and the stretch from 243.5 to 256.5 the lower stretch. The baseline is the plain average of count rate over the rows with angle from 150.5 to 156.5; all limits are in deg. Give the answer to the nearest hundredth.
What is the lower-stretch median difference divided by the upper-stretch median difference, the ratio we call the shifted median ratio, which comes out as 0.38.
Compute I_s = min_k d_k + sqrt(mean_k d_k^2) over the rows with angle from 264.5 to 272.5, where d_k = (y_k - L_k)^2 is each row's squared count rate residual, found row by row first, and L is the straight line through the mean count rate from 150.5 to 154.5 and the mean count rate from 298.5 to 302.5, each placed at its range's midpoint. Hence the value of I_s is 1199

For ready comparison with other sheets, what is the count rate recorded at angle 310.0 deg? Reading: 465.1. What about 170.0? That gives 349.2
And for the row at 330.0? 425.4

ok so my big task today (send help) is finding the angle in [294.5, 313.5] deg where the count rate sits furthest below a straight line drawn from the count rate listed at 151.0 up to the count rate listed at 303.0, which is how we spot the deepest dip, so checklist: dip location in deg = 313.0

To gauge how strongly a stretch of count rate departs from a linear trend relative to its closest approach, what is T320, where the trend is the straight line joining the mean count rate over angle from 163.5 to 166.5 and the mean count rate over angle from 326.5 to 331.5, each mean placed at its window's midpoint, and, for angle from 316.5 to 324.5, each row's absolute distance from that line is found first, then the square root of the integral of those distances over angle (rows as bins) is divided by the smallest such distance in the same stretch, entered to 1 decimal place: 4.1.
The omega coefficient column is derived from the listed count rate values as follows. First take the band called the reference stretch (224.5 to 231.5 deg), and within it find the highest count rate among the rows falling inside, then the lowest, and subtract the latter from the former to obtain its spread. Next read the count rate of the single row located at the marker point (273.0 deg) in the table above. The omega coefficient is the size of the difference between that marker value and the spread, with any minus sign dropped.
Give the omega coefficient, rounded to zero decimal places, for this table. 432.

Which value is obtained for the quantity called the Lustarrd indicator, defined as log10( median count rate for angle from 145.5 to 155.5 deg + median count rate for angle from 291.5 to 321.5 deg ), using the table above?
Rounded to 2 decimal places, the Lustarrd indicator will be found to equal 2.94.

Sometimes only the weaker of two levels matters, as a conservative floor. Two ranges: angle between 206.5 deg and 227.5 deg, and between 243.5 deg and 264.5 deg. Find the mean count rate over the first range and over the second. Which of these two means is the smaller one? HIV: 400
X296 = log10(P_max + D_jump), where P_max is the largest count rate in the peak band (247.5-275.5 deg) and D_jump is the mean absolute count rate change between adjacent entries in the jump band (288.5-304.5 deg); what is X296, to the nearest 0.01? 2.71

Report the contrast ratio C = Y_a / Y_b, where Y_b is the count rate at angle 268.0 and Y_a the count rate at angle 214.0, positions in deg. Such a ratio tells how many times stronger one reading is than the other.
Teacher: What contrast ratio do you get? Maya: 0.80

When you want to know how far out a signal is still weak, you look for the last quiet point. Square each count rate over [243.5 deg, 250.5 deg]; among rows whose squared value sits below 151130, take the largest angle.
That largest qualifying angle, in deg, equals 247.0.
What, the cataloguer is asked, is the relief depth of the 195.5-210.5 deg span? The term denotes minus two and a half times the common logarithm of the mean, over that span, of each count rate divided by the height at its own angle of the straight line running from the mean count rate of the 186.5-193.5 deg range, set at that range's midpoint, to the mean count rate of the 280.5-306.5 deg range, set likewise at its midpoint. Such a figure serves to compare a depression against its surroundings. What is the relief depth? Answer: -0.025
